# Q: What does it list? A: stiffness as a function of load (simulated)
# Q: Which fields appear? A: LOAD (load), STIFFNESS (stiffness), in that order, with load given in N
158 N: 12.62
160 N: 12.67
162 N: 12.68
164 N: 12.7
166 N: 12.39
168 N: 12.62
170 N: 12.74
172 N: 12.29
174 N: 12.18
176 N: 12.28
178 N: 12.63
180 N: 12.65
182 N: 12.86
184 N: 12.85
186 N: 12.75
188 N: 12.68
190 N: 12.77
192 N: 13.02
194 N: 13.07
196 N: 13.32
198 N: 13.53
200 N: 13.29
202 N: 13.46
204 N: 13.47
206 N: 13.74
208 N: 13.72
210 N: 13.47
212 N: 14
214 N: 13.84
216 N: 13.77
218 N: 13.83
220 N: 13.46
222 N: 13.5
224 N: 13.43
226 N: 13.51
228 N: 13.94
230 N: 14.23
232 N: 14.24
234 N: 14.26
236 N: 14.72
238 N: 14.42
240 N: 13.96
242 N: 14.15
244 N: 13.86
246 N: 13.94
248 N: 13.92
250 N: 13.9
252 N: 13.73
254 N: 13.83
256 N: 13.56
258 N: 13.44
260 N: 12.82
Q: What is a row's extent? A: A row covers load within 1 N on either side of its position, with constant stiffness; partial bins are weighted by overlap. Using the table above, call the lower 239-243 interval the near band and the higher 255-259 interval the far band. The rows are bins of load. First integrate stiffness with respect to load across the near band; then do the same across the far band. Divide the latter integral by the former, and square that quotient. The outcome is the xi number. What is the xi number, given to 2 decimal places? 0.92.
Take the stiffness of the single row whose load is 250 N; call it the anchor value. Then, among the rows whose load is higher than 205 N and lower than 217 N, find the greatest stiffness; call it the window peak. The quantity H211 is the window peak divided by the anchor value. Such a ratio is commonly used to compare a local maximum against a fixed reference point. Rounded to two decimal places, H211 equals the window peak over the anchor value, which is 1.01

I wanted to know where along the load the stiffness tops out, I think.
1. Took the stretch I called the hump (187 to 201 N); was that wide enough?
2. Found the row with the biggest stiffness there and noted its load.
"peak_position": 198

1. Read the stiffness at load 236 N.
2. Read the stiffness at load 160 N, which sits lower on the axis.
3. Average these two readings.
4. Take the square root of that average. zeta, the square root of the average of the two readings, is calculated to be 3.70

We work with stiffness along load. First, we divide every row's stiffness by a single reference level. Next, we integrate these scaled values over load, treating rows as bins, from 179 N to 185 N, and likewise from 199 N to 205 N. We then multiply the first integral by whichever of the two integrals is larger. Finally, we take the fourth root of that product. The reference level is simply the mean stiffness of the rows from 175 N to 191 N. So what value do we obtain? 2.49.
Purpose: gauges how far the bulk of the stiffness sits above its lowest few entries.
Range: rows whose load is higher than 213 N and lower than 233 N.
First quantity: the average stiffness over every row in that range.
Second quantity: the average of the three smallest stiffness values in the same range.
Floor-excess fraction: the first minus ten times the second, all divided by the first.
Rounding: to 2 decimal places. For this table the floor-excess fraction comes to -8.77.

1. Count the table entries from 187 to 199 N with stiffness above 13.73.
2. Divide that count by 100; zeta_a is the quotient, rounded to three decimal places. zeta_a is 0.000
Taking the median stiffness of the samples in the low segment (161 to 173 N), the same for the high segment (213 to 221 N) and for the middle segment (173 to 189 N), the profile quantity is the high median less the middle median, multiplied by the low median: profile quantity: 14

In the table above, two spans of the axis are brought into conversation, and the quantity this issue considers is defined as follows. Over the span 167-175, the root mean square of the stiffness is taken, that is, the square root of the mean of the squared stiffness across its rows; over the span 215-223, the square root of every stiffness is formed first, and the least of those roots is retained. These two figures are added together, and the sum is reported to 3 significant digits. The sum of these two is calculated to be 16.1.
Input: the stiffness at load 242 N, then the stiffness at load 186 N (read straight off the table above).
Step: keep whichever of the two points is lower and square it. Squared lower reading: 163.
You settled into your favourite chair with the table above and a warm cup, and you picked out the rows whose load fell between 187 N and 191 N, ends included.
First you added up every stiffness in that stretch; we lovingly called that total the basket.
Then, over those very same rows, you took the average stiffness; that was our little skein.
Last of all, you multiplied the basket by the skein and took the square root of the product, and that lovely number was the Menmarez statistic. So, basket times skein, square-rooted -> 18.0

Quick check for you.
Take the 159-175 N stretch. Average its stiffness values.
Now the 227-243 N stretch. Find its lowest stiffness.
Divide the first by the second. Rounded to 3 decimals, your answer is 0.899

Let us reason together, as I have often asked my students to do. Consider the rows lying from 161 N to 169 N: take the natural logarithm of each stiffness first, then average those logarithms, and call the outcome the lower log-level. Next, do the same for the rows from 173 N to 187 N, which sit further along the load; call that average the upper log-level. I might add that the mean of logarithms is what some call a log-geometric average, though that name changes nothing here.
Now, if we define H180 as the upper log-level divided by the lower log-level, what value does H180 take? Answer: 1.00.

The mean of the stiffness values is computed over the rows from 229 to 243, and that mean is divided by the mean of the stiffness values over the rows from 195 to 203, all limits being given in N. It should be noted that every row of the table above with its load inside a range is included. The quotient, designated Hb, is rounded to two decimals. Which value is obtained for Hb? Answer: 1.07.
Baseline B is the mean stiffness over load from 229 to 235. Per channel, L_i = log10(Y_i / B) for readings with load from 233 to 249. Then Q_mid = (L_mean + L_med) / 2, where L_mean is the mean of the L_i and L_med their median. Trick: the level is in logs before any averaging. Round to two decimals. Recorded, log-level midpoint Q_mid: 0.00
